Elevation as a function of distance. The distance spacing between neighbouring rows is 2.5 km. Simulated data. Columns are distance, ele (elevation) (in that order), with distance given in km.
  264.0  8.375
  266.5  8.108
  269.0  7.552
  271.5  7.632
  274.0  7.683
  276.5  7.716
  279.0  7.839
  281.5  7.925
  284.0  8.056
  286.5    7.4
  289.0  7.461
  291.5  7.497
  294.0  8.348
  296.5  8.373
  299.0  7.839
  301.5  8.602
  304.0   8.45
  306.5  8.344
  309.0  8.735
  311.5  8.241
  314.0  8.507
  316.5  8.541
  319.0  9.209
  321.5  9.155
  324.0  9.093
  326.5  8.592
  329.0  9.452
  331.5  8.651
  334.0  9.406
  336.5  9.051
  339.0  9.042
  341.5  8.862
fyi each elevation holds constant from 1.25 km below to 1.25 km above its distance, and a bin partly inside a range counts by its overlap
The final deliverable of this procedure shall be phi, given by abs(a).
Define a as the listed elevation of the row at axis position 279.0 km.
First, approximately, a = 7.839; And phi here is 7.8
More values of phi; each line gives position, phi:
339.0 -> 9.0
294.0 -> 8.3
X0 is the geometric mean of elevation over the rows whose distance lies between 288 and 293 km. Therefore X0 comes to 7.5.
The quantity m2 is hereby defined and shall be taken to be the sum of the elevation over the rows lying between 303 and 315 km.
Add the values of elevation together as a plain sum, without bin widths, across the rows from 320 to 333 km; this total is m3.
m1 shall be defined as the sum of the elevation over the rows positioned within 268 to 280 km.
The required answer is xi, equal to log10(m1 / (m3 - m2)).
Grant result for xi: 1.16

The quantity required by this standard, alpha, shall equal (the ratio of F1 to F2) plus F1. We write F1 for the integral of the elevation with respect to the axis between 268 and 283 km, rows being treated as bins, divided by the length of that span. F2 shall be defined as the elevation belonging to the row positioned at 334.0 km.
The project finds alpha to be 8.6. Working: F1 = 7.7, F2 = 9.406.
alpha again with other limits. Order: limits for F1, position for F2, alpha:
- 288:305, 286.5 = 9.2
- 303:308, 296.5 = 9.4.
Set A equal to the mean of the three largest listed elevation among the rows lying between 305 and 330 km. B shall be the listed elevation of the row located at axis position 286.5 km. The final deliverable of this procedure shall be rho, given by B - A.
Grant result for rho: -1.9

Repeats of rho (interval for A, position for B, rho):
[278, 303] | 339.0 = 0.6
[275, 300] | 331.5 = 0.4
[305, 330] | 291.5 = -1.8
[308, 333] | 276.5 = -1.6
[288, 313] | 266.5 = -0.5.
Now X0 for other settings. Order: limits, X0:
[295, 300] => 8.1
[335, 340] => 9.0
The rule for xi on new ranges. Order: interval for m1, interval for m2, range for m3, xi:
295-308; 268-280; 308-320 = 0.94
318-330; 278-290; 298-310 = 1.14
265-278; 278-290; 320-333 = 0.79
